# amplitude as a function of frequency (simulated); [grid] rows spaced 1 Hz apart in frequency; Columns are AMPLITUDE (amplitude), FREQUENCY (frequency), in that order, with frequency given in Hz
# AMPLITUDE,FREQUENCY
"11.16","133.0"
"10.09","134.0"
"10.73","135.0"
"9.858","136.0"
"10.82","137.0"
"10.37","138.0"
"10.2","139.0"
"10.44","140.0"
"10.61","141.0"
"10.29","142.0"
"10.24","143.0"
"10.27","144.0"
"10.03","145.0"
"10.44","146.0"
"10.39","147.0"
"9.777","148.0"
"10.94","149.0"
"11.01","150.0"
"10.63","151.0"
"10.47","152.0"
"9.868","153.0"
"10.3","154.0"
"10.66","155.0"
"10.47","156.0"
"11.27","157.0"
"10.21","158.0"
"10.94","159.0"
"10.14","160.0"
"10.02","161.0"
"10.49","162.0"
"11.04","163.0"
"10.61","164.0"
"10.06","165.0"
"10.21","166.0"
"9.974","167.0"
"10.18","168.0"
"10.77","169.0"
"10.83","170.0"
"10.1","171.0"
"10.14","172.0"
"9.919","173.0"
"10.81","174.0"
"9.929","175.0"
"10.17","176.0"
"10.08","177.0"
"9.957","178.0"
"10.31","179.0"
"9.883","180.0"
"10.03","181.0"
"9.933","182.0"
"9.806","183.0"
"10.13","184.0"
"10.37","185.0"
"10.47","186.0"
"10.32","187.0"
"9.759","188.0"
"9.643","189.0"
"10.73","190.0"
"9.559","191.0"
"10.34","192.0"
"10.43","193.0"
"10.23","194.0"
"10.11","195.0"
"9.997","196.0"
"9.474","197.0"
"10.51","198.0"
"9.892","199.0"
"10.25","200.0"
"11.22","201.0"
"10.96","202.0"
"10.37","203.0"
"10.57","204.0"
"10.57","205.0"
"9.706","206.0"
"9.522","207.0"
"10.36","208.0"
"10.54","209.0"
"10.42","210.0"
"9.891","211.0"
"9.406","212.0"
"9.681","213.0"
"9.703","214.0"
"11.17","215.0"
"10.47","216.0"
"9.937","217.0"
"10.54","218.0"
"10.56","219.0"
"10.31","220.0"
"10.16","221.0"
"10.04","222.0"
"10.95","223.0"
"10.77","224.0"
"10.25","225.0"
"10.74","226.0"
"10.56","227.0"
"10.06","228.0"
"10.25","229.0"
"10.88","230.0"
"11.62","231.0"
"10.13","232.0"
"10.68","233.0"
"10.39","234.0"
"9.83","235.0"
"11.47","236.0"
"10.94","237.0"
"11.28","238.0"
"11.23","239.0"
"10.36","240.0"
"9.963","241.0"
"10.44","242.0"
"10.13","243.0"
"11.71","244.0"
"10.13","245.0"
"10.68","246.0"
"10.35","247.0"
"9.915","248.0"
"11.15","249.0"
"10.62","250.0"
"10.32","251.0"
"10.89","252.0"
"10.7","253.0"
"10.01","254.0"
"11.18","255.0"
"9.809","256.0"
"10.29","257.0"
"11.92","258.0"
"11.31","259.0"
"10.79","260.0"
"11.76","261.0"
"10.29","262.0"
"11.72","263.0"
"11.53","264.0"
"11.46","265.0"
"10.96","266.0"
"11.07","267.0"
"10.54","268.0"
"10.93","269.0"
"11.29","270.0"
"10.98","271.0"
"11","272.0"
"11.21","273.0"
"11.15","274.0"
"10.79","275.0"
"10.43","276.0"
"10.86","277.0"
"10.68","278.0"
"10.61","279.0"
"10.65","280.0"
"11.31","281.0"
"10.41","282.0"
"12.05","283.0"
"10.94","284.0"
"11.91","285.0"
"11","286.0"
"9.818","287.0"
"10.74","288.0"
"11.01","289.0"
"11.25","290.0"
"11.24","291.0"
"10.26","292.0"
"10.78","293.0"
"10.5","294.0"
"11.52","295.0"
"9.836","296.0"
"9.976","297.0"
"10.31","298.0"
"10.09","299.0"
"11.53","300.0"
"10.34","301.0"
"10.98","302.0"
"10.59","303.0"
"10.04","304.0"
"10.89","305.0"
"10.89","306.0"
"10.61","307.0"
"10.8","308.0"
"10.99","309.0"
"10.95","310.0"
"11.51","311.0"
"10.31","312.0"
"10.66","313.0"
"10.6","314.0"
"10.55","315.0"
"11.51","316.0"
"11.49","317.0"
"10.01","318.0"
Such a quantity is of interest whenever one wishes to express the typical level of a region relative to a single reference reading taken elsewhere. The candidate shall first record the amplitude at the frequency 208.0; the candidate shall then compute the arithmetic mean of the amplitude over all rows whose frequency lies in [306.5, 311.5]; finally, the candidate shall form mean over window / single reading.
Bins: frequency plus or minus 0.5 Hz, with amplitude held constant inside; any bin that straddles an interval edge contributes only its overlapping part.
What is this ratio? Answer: 1.06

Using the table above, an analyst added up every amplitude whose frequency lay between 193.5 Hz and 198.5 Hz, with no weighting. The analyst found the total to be 50.3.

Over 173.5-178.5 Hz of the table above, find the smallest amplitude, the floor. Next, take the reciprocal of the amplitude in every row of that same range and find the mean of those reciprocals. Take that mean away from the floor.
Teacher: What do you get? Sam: 9.8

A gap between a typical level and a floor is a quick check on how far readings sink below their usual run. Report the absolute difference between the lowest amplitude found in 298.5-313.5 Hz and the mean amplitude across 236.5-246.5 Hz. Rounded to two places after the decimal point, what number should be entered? 0.65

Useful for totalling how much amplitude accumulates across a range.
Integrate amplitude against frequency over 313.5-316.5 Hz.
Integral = 32.7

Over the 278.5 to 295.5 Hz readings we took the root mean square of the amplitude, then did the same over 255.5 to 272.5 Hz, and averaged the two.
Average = 11.0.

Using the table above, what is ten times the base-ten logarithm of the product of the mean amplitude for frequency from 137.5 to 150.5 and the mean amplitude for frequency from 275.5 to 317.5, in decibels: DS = 20.50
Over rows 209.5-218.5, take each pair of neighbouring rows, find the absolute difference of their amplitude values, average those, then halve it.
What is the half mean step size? 0.29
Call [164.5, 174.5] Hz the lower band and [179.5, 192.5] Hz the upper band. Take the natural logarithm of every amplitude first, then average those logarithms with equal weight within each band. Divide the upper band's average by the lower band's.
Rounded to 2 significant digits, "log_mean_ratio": 0.99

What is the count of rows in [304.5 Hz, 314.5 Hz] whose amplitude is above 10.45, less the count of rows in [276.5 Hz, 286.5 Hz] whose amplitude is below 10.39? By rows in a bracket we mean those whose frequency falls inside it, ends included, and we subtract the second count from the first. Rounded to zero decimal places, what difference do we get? 9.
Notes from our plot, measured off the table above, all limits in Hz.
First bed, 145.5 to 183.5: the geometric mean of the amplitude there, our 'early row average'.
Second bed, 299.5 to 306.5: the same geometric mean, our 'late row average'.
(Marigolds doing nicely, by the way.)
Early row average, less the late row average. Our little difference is -0.4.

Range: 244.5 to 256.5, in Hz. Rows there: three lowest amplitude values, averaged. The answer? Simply 9.9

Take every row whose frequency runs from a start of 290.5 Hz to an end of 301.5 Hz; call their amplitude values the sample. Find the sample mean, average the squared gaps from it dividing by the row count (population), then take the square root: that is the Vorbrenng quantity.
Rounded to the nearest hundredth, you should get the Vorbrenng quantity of 0.58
